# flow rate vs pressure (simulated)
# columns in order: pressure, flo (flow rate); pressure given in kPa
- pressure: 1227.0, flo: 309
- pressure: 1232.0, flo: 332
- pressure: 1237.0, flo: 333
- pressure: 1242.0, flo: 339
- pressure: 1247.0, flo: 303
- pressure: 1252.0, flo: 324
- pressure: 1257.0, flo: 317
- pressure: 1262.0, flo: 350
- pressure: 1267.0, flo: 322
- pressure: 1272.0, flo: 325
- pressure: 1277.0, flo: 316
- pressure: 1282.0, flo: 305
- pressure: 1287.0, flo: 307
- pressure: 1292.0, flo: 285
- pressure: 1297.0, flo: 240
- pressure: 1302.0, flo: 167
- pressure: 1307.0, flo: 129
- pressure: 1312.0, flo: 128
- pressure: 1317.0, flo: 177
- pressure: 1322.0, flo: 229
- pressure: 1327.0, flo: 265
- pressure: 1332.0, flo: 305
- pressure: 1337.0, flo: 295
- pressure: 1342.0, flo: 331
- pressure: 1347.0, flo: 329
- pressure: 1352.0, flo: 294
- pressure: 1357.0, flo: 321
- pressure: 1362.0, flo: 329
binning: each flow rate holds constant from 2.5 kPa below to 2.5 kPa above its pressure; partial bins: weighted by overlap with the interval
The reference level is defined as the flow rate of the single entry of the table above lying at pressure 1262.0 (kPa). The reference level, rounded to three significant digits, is 350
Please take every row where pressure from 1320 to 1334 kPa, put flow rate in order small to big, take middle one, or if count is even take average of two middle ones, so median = 265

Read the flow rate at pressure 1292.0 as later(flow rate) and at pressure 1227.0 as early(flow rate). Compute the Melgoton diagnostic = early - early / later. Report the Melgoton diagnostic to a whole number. 308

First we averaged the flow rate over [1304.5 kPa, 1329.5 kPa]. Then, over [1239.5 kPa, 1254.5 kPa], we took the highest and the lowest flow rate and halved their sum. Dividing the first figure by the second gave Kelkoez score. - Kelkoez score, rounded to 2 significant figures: 0.58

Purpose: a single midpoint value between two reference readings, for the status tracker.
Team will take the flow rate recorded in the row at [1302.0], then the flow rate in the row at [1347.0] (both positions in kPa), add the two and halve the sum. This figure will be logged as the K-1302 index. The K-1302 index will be 248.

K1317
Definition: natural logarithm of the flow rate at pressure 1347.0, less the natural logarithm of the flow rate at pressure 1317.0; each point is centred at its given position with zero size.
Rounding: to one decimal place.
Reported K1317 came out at 0.6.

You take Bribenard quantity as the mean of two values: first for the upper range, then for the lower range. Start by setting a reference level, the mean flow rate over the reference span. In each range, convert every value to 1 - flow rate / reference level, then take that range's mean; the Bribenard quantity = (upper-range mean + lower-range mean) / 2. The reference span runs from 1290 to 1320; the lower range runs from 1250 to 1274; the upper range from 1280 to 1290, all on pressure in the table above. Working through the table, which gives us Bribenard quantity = -0.69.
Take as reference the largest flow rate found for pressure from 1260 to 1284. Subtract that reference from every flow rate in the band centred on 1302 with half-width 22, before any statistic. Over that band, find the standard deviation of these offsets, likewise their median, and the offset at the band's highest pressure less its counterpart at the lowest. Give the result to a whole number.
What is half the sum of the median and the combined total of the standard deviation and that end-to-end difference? -65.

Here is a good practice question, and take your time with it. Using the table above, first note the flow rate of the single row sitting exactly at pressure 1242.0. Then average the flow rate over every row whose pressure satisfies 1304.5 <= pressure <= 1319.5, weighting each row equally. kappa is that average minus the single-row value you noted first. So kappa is -194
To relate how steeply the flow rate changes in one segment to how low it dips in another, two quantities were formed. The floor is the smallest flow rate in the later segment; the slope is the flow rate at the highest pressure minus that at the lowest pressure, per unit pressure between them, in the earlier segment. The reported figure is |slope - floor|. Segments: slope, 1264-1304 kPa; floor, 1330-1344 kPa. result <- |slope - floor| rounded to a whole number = 299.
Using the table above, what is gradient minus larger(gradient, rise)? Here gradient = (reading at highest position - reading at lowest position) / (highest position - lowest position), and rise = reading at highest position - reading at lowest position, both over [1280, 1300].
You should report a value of 0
